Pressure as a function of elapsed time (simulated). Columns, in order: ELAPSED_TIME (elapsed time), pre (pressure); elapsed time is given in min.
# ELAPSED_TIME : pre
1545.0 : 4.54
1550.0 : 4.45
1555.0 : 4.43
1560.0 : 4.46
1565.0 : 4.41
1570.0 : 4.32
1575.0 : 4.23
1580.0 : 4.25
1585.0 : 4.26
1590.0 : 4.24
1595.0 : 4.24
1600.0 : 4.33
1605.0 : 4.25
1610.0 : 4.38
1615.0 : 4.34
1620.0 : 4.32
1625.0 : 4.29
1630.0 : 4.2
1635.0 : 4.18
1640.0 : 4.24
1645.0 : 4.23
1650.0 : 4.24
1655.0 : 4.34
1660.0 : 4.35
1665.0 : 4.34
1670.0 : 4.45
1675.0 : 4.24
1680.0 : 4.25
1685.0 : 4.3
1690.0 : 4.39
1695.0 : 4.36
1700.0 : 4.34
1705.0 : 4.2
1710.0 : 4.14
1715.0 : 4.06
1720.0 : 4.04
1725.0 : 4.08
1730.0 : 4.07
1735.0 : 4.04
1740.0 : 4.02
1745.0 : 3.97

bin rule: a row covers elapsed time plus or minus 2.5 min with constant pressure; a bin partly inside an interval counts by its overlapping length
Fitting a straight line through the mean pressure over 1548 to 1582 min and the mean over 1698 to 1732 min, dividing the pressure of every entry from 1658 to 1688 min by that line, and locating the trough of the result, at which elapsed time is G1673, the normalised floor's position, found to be 1675.0 min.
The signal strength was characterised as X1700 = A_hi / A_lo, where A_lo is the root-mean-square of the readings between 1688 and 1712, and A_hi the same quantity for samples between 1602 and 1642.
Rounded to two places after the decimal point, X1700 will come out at 1.00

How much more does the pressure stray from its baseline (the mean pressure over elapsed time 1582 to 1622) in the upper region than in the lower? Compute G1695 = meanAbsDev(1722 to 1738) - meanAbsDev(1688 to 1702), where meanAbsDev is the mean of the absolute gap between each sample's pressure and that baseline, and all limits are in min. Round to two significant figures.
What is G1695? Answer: 0.16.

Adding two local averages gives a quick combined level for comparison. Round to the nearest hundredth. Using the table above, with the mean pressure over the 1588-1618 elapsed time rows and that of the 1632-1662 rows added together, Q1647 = 8.56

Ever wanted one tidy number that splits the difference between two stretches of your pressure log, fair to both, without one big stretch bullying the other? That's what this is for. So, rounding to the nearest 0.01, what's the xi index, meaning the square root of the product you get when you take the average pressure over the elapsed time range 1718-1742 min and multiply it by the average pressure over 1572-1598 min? 4.15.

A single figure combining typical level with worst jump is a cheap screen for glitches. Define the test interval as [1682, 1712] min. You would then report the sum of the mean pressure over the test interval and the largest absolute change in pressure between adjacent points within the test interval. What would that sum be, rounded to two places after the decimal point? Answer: 4.43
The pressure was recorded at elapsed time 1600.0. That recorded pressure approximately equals 4.33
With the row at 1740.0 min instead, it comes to 4.02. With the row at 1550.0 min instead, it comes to 4.45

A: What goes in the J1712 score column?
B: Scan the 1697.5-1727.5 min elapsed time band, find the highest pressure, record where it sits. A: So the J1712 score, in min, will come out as 1700.0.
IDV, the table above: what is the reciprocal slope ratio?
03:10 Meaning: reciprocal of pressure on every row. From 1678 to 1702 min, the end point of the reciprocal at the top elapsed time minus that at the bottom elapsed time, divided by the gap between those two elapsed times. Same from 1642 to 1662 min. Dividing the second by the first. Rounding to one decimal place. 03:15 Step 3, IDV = 1.8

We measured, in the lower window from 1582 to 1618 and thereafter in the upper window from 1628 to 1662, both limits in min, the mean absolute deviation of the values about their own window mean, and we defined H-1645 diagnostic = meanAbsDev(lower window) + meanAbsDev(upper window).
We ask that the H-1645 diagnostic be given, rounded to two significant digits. 0.10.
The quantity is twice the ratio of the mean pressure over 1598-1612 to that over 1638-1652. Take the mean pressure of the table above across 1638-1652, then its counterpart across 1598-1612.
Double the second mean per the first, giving 2.04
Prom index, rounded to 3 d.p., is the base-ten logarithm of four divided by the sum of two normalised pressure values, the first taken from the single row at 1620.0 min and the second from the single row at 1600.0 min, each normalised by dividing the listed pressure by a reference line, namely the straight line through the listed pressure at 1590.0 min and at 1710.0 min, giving 0.291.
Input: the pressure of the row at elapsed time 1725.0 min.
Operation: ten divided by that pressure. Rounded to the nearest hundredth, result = 2.45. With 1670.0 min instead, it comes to 2.25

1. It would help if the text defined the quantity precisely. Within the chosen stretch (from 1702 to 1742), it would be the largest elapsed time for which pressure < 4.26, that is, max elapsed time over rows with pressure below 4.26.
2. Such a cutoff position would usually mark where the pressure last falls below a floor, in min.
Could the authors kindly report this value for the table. 1740.0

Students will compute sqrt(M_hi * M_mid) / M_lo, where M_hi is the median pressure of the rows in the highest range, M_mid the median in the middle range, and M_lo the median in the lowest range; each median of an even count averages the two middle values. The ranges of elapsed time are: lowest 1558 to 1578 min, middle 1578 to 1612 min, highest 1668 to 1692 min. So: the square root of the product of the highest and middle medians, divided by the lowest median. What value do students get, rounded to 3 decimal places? 0.979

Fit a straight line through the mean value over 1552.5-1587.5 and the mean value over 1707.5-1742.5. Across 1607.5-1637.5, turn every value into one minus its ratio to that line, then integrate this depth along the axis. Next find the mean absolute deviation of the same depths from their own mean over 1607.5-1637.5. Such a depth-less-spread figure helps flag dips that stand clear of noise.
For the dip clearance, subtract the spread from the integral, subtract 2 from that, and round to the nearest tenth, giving -2.3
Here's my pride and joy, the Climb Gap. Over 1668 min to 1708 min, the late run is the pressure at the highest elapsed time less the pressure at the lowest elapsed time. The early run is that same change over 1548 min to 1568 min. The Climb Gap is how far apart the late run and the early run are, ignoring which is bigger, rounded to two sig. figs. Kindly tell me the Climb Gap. 0.21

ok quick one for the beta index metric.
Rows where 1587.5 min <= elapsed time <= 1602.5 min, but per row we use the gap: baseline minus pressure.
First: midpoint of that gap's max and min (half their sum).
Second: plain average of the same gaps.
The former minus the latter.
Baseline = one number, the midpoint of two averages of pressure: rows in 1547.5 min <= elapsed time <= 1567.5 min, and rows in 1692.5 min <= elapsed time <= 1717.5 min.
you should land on -0.015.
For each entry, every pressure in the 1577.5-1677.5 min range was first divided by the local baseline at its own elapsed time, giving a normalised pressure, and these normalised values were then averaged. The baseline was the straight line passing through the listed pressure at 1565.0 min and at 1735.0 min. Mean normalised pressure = 1.00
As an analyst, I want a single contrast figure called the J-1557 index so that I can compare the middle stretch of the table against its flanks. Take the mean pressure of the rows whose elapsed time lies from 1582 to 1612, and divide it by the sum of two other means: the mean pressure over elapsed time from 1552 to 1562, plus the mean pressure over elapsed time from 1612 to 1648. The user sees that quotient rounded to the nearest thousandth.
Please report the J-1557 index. 0.492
